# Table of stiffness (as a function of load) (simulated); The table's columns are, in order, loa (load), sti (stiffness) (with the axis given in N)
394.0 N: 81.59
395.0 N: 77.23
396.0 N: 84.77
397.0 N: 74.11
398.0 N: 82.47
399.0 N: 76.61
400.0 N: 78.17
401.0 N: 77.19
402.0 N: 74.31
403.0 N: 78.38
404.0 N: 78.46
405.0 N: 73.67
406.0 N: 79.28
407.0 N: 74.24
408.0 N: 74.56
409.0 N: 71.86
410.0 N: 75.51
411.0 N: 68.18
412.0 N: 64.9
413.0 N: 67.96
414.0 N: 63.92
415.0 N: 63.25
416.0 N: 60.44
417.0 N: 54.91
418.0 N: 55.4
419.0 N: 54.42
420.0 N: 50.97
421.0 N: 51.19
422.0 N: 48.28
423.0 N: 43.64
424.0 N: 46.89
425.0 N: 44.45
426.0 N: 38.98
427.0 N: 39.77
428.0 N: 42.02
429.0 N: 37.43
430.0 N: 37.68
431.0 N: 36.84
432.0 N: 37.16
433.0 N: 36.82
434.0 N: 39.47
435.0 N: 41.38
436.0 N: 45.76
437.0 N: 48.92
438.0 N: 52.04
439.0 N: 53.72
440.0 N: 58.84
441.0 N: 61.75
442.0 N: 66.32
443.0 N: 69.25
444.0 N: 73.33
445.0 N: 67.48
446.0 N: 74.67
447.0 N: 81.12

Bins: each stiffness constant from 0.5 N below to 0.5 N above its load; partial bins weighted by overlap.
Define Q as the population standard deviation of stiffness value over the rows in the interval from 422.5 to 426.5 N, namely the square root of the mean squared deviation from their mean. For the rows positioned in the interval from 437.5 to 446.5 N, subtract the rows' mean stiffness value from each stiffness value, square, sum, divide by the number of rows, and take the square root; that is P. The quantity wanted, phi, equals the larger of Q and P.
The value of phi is 7.6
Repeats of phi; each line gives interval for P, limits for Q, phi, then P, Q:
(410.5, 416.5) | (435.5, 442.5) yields 6.8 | 2.7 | 6.8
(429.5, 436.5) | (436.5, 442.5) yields 6.0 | 3.1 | 6.0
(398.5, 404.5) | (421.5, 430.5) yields 3.7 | 1.5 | 3.7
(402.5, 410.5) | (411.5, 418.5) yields 4.5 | 2.5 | 4.5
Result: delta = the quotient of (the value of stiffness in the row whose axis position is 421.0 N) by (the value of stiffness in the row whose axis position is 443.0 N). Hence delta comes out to 0.7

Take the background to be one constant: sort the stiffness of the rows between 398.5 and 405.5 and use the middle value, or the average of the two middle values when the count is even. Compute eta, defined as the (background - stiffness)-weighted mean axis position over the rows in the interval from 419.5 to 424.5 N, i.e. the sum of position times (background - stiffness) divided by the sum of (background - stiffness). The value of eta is 422.1 N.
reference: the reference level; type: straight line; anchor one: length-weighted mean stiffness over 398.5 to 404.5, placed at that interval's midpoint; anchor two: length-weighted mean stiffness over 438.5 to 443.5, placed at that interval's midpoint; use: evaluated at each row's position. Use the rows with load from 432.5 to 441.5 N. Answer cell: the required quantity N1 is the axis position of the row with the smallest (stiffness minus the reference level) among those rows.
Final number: 433.0 N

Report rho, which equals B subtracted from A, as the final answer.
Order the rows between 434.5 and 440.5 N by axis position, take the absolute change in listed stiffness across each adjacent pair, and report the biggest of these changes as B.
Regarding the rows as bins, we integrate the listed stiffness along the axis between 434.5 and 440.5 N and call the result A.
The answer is 296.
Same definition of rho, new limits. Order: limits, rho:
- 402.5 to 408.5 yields 453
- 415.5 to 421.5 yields 322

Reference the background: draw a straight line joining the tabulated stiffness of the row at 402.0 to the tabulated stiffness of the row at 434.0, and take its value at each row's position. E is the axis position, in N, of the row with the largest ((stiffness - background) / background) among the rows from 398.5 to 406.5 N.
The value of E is 406.0 N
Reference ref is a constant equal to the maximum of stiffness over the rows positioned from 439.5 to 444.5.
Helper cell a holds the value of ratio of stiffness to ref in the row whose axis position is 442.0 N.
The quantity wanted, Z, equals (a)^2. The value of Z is 0.82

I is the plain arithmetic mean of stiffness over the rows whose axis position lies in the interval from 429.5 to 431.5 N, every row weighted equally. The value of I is 37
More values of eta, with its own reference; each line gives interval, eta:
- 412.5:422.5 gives 418.4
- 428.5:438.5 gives 433.1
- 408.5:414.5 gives 412.1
